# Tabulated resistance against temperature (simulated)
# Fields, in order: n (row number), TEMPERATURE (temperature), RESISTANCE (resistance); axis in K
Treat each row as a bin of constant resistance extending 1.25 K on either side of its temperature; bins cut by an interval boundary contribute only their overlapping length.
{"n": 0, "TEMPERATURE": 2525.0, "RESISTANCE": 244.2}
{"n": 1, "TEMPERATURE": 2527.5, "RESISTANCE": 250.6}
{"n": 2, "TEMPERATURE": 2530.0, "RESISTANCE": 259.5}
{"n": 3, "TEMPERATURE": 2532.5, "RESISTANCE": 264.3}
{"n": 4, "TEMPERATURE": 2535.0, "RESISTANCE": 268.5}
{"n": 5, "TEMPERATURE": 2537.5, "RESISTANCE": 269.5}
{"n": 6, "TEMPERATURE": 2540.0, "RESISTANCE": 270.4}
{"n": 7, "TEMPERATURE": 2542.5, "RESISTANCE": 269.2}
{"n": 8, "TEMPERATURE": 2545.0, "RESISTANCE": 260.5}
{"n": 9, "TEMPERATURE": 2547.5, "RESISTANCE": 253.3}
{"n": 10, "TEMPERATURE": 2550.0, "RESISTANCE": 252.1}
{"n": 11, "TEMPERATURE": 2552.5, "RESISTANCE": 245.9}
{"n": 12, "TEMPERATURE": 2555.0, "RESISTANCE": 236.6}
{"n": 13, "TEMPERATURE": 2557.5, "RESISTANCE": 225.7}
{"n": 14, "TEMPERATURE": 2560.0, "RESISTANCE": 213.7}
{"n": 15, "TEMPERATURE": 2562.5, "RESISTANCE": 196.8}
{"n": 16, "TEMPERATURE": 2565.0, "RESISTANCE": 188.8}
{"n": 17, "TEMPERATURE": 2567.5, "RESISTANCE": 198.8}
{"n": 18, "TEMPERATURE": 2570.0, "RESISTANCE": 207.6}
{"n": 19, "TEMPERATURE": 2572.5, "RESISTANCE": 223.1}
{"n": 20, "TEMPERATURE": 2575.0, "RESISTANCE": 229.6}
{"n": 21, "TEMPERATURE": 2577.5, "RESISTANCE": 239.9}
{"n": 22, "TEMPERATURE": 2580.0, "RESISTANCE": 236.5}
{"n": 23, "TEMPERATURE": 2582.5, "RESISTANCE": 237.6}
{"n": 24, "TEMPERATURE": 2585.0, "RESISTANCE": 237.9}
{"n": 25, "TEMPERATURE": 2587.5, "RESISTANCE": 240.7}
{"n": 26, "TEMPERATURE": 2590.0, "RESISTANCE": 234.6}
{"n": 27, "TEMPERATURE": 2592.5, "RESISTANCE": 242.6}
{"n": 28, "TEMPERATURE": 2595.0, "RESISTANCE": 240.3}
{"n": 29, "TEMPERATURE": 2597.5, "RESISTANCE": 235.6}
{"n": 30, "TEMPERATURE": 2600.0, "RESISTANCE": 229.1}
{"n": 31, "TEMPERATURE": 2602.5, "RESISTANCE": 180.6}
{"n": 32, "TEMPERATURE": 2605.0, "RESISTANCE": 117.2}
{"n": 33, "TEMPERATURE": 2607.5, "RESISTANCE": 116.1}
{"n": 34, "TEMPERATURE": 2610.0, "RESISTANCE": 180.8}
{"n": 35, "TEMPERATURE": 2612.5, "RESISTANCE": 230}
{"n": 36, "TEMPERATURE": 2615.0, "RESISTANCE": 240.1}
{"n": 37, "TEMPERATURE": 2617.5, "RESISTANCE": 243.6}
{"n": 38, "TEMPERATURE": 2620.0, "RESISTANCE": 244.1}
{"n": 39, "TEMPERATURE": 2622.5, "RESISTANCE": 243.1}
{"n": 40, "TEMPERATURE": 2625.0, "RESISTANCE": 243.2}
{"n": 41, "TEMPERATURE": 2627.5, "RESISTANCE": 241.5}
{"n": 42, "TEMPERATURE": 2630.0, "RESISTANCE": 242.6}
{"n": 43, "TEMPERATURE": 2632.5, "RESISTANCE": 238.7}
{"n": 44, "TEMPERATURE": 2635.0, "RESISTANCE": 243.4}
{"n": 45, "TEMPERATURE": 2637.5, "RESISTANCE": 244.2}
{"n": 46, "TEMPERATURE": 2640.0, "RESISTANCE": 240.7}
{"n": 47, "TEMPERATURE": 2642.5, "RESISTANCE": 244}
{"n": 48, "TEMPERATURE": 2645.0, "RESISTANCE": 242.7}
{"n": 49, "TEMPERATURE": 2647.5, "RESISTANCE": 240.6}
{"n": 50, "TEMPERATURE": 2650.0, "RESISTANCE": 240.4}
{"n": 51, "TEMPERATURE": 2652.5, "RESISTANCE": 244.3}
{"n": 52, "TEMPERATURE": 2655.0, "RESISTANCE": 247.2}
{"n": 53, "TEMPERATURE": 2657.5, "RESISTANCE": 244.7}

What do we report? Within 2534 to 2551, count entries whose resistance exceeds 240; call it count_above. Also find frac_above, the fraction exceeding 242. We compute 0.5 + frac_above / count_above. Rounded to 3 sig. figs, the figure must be 0.643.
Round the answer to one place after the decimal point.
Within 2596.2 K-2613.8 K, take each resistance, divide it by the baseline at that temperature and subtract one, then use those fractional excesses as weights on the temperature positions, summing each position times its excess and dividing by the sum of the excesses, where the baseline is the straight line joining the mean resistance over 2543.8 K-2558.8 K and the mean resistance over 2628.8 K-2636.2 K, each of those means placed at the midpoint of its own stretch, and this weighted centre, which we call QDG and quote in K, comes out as 2606.1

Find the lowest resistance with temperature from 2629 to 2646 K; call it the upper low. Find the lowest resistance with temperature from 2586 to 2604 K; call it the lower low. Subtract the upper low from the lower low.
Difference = -58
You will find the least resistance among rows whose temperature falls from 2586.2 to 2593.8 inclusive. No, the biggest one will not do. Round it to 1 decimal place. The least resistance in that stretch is 234.6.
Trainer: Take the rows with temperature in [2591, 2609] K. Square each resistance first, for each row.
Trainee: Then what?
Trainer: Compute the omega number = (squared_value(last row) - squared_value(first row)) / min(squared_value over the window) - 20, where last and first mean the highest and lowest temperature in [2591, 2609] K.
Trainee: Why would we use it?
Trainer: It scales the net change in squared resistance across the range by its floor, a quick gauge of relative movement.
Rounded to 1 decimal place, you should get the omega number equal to -23.4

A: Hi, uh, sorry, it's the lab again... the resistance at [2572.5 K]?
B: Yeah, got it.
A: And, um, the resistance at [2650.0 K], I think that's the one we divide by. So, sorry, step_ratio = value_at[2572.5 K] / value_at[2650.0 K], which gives 0.93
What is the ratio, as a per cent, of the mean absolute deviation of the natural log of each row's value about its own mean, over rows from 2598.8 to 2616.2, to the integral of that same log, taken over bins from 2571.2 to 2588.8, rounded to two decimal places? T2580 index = 0.25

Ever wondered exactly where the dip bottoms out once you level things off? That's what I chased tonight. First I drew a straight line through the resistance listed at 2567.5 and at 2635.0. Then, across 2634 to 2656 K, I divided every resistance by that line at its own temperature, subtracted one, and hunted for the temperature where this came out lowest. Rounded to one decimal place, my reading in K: 2650.0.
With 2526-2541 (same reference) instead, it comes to 2527.5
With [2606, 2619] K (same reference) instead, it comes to 2607.5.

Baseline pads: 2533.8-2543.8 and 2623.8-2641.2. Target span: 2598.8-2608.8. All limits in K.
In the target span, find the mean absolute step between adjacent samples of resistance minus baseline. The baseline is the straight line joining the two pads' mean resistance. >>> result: 37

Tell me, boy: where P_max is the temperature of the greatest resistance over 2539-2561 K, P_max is 2540.0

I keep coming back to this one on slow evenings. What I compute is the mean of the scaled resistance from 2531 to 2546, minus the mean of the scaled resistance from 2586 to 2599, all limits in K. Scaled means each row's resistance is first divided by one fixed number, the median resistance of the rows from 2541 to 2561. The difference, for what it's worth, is 0.11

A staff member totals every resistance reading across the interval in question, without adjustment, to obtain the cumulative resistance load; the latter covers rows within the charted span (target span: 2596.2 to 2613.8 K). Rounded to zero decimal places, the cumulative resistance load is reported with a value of 1289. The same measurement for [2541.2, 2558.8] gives 1743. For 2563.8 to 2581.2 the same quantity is 1524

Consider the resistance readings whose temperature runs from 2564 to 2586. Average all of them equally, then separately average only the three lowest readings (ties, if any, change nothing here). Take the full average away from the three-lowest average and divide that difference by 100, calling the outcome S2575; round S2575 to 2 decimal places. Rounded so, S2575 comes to -0.24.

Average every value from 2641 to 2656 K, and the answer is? 243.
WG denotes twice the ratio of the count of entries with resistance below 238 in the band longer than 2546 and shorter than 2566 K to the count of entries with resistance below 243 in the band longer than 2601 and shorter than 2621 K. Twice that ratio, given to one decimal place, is 1.7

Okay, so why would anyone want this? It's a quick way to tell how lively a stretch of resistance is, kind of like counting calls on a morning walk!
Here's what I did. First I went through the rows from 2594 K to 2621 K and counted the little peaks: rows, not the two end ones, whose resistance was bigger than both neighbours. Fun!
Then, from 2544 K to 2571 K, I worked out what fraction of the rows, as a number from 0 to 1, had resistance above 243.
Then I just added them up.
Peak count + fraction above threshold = 0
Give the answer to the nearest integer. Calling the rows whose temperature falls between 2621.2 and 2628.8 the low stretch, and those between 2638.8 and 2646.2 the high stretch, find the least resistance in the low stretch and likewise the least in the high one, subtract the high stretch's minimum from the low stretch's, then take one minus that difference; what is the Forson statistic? 0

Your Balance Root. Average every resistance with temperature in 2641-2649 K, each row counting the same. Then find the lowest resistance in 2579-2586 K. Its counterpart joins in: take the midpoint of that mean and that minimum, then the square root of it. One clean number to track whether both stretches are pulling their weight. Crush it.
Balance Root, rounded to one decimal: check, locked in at 15.5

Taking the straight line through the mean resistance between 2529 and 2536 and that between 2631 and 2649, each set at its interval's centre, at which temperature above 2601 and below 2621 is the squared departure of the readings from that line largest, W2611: 2607.5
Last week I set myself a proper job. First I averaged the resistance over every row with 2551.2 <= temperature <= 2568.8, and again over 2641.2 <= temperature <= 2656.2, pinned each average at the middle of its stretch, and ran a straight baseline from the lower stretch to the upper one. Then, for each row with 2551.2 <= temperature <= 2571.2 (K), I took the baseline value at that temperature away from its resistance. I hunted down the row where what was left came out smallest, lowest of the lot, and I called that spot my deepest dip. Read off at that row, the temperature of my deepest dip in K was 2565.0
